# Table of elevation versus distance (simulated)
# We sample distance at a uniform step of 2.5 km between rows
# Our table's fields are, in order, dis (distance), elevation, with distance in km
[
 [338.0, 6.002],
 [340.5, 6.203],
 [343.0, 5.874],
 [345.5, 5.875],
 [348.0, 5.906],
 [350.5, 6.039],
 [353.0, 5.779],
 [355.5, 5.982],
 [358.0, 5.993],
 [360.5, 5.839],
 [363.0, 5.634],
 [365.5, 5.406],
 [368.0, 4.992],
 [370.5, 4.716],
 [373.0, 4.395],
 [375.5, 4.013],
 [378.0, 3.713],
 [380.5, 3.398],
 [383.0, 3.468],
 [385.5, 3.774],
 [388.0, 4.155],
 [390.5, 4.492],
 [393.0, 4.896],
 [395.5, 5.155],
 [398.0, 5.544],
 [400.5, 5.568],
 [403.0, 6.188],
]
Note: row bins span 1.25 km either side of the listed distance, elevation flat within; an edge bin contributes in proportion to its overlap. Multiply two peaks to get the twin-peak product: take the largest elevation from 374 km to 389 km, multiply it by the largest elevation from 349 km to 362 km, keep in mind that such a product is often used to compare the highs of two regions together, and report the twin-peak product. 25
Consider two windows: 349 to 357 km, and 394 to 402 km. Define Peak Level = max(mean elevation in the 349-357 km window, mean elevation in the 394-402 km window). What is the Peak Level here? 5.93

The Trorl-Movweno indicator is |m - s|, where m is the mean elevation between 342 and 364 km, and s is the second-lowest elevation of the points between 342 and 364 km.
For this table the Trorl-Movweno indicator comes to 0.10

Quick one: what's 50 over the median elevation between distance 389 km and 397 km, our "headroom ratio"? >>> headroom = 10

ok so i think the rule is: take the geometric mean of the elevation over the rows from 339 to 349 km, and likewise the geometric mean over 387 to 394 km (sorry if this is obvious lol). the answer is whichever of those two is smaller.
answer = 4.50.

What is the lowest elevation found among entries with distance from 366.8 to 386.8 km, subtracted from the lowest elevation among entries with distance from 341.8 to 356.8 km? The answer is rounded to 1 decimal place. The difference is 2.4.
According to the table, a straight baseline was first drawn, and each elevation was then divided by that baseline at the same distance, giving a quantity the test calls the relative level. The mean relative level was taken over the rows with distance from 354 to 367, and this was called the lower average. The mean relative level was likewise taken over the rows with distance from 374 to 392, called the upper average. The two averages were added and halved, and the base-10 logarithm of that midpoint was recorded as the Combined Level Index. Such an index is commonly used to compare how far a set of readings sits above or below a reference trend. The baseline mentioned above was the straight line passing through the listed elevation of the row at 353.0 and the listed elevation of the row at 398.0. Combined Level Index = -0.07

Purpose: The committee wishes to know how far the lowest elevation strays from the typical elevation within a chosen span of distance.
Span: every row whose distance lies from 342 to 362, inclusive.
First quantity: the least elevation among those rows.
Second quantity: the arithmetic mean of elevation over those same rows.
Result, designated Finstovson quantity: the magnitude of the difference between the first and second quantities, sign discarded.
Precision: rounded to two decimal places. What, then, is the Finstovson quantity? 0.13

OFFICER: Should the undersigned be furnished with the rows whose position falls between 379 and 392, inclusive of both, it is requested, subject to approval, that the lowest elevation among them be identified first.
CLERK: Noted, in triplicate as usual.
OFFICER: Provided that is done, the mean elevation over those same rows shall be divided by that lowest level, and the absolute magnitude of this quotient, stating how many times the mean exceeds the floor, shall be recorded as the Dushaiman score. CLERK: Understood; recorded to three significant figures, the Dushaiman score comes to 1.14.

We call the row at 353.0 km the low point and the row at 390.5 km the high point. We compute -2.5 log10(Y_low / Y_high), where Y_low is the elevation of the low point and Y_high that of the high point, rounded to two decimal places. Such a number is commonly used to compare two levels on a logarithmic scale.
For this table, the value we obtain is -0.27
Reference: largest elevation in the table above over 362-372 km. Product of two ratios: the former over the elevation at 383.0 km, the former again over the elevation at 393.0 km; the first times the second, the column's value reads 1.9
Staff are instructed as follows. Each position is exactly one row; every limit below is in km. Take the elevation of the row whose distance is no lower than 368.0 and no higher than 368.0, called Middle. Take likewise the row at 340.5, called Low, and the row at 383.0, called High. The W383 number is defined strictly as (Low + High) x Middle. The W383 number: 48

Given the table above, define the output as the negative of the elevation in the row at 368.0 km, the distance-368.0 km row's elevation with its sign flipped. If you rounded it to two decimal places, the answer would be -4.99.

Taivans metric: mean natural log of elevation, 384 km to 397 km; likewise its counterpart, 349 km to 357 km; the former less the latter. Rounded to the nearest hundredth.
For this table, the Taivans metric -0.28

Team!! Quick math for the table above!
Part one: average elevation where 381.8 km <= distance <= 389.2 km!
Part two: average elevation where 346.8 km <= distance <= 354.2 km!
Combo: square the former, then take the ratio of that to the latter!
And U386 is 2.4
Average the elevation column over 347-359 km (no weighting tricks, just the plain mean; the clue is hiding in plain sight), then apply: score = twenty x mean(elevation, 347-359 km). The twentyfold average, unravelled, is 119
